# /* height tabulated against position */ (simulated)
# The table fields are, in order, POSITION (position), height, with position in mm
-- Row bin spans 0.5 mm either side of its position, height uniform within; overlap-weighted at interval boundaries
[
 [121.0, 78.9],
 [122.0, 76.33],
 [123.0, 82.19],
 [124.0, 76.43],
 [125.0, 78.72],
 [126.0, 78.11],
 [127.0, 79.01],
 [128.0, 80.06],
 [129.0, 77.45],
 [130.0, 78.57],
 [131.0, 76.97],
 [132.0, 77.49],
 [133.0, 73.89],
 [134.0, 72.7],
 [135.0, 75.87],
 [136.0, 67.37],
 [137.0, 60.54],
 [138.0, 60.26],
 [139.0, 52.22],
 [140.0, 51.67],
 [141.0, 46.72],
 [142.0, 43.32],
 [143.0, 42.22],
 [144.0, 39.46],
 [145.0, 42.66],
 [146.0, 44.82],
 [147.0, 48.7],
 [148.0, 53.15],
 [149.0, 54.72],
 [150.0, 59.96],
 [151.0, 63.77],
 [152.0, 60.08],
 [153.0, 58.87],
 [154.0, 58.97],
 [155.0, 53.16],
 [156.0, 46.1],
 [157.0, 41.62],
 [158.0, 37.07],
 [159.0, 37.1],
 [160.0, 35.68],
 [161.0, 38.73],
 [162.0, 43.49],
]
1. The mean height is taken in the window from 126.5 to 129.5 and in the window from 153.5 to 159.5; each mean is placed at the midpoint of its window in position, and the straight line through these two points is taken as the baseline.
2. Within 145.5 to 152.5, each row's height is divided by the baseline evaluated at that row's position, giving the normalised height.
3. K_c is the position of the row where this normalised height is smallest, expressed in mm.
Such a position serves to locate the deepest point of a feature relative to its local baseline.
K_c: 146.0 mm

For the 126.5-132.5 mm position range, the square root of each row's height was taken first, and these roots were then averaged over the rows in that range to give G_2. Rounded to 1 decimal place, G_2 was 8.8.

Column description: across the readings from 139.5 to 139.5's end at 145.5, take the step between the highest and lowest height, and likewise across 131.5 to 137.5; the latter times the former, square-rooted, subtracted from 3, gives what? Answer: -11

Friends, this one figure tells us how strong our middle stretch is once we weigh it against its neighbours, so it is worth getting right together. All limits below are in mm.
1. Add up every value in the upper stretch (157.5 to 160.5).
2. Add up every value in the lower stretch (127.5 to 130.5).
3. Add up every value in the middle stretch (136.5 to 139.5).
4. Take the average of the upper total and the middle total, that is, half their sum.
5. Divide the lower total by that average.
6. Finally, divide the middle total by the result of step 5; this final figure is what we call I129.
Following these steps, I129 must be 104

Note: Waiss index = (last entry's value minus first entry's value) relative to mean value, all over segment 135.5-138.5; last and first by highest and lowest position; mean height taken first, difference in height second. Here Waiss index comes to -0.11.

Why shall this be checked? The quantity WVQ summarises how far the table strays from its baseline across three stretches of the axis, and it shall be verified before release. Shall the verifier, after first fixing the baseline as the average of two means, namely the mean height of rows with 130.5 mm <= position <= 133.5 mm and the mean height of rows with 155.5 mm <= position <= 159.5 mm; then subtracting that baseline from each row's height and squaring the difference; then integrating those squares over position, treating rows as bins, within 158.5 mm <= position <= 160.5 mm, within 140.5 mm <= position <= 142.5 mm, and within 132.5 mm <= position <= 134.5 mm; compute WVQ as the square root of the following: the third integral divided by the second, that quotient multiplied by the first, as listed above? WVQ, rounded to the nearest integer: 35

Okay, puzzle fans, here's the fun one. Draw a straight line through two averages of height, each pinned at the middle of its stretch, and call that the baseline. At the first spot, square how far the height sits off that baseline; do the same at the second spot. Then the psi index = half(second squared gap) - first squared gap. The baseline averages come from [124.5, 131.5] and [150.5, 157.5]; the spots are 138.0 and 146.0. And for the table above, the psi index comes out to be 66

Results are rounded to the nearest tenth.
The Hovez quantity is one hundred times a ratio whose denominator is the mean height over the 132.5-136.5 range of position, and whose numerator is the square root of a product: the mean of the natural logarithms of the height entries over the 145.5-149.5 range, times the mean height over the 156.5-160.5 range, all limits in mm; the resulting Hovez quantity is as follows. 16.8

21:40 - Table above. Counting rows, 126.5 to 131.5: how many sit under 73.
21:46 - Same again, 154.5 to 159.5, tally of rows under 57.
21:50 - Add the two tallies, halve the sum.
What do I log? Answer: 2.5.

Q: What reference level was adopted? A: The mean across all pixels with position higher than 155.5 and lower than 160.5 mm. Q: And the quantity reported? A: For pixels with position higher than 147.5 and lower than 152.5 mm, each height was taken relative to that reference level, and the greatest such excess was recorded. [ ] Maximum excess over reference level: 24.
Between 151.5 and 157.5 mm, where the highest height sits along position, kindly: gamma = 152.0 mm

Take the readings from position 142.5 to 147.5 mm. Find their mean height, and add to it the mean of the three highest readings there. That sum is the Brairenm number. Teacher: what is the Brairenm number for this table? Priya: 89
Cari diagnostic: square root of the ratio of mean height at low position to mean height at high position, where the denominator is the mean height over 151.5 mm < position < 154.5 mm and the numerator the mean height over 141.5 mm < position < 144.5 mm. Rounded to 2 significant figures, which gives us 0.84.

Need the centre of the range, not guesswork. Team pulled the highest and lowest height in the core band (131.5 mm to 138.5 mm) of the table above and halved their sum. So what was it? 69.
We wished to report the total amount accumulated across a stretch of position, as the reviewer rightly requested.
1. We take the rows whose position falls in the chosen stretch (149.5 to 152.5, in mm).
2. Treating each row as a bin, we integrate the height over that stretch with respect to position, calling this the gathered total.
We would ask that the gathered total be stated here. 184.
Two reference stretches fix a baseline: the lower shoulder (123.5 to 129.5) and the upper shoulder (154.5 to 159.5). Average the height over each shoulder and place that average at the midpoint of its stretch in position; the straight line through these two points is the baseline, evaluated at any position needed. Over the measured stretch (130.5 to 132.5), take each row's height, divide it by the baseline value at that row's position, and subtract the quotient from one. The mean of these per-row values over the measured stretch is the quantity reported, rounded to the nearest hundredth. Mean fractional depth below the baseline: -0.07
